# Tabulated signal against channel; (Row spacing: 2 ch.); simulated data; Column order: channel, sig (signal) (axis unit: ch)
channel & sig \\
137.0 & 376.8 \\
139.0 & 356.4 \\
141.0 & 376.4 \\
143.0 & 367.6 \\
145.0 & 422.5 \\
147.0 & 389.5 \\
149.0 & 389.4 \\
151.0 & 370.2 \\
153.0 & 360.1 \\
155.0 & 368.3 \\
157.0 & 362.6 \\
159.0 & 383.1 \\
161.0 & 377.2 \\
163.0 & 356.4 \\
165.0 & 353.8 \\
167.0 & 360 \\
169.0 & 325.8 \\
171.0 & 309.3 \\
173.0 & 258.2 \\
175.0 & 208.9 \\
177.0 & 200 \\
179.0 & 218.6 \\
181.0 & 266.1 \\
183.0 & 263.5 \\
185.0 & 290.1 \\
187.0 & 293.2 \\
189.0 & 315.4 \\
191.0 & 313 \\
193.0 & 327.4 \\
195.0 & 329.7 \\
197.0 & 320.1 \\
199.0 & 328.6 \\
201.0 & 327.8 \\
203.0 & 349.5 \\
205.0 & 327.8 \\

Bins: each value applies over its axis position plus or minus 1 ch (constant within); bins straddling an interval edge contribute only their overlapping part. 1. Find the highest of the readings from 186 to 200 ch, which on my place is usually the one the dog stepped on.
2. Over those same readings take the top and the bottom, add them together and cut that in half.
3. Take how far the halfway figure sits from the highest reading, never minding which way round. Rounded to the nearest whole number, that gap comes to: 18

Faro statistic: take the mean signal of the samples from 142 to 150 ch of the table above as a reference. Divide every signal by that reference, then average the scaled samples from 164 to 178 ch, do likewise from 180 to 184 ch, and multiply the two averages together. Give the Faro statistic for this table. 0.50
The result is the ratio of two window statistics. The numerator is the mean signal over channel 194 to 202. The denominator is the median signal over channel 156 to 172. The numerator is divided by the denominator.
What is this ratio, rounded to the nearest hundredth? 0.91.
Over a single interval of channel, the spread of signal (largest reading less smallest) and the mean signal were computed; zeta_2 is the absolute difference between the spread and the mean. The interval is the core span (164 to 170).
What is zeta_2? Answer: 312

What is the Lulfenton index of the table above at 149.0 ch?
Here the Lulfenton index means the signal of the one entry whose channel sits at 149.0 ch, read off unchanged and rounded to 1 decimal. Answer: 389.4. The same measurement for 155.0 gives 368.3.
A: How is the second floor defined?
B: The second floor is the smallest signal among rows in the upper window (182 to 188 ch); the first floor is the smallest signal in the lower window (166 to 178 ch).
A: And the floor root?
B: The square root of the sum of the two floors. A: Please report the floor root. 21.5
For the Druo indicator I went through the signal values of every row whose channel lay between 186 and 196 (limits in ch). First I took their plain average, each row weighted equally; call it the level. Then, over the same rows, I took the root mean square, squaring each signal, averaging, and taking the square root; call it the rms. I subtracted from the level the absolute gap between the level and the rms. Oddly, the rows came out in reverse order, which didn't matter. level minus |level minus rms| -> 315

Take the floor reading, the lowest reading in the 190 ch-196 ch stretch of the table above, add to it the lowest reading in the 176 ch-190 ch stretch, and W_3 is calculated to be 513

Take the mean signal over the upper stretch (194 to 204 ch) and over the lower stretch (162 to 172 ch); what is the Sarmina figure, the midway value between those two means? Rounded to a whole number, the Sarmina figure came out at 336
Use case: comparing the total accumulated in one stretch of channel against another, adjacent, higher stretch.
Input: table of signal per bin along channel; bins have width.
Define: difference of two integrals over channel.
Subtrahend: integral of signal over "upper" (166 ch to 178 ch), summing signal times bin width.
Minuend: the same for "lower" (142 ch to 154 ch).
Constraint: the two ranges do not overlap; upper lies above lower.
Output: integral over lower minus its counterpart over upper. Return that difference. 1274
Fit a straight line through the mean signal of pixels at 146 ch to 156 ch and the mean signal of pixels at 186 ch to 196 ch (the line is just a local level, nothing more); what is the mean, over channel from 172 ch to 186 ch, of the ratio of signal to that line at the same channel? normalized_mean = 0.73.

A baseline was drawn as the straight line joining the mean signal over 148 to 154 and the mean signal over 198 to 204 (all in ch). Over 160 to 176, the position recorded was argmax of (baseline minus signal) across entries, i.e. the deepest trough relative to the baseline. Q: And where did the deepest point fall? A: 175.0 ch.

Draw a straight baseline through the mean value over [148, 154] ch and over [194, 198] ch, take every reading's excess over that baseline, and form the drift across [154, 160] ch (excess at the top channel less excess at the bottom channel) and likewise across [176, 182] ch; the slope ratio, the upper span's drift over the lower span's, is 3.7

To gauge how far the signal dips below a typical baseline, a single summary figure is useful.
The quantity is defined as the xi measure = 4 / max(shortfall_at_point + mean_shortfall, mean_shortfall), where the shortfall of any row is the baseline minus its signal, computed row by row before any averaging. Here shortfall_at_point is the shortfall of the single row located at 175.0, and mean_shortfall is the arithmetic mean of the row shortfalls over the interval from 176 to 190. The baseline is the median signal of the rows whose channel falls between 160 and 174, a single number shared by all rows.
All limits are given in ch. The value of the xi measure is 0.017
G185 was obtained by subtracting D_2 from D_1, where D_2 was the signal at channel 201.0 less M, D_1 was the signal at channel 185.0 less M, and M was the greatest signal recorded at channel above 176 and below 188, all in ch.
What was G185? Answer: -38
